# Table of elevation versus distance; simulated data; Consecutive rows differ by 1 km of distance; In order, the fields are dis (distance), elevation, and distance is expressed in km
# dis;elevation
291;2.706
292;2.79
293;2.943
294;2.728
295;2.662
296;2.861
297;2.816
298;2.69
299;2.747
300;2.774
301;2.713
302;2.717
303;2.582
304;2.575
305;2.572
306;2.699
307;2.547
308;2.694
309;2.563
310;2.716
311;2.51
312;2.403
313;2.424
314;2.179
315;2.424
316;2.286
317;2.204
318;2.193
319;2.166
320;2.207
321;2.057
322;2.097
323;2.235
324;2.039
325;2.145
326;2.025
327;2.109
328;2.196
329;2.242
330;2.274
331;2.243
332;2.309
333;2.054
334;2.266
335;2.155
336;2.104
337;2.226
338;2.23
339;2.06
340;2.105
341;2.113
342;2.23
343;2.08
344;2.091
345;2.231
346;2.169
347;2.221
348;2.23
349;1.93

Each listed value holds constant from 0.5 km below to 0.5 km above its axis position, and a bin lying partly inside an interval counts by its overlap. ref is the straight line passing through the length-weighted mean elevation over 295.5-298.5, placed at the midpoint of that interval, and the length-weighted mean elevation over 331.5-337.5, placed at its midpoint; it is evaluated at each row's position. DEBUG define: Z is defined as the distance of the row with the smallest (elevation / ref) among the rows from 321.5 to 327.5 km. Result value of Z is 324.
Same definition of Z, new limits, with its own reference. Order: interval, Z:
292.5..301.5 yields 295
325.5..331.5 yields 326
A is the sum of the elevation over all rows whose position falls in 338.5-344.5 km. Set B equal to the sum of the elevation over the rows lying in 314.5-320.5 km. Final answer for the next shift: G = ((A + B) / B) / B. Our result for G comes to 0.144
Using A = 13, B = 13.5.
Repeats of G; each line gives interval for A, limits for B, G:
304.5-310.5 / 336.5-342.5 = 0.171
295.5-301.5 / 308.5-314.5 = 0.143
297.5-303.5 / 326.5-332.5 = 0.165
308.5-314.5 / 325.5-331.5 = 0.163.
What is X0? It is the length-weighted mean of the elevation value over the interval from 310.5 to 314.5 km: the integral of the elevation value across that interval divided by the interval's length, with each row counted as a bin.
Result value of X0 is 2.38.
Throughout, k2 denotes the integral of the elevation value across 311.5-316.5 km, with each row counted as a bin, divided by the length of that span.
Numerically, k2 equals 2.34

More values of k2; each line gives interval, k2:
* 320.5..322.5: 2.08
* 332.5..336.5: 2.14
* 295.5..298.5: 2.79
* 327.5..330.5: 2.24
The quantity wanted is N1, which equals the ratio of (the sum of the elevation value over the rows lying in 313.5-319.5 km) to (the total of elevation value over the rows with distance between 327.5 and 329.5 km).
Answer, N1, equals 3.0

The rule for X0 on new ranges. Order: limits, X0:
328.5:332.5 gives 2.27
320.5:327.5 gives 2.10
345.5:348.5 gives 2.21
